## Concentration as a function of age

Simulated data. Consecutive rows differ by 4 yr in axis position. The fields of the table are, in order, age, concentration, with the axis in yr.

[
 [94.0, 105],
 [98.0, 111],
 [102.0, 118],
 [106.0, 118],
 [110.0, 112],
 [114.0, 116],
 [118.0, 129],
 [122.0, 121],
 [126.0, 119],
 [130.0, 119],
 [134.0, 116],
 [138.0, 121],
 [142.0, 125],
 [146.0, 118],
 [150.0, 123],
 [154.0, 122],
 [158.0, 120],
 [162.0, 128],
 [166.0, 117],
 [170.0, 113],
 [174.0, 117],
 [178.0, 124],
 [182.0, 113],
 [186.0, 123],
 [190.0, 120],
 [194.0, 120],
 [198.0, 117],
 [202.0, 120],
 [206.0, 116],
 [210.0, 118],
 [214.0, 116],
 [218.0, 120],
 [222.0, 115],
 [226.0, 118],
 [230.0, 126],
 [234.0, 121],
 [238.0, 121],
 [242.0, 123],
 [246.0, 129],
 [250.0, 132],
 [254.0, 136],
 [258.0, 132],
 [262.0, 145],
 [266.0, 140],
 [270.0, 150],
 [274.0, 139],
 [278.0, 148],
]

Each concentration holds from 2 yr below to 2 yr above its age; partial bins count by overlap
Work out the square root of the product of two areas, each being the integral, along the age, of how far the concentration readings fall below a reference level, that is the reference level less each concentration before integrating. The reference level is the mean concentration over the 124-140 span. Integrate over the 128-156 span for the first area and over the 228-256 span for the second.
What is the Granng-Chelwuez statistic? 108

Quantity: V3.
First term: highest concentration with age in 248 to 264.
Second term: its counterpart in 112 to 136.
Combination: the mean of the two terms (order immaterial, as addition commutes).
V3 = 137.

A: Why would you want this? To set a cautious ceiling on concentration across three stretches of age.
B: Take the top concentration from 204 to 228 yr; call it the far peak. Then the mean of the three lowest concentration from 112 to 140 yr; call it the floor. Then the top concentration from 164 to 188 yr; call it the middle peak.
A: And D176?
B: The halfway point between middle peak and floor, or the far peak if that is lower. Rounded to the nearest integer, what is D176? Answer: 120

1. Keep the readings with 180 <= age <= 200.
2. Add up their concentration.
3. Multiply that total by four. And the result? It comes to 2372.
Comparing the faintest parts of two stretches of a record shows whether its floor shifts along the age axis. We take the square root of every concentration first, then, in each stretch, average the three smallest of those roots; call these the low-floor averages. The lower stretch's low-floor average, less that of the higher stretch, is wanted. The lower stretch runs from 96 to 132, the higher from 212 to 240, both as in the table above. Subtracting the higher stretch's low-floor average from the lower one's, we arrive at -0.16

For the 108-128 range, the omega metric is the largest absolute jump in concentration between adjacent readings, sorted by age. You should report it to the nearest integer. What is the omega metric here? 13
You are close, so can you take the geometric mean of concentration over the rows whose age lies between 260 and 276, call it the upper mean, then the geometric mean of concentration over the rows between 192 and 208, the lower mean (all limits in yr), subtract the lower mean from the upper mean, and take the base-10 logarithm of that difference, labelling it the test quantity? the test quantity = 1.4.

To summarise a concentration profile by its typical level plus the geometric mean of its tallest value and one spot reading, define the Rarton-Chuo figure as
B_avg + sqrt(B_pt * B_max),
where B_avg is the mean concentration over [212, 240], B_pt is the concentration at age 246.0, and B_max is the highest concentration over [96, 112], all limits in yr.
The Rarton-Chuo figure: 243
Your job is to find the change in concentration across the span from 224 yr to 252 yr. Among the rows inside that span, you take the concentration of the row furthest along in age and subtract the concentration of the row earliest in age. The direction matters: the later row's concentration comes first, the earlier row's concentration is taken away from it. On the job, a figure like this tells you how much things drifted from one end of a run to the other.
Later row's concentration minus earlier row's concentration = 14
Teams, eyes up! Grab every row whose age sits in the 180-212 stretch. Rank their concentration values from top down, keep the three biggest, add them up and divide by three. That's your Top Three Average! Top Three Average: 121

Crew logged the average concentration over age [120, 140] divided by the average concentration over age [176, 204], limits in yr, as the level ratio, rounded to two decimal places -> 1.00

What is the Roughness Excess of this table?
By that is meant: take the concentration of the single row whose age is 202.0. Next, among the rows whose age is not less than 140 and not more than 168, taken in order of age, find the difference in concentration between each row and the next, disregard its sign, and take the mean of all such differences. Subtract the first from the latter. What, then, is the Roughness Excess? -114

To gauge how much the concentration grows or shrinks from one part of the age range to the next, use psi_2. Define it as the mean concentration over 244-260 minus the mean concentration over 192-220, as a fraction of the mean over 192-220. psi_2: 0.119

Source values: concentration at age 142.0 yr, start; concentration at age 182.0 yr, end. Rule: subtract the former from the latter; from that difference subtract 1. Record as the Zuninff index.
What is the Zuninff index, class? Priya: -13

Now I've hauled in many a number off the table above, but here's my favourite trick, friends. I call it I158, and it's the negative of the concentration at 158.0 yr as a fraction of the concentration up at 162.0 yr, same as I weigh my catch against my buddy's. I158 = -0.94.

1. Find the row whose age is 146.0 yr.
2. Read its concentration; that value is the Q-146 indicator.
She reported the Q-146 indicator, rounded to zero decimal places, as 118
